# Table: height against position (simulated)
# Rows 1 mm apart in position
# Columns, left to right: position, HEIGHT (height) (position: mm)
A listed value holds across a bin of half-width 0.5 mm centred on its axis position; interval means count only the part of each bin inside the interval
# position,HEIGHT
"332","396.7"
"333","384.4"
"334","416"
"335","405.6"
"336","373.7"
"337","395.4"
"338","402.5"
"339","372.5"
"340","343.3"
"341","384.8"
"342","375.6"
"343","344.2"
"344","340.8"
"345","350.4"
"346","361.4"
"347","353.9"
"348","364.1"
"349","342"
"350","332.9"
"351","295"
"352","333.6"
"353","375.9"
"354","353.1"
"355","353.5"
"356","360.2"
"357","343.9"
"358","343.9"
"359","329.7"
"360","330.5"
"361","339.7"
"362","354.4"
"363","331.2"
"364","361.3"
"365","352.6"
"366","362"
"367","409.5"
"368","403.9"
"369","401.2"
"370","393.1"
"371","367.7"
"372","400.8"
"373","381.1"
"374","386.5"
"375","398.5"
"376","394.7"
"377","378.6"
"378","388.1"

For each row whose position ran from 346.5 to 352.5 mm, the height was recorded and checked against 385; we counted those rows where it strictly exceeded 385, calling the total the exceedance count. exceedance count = 0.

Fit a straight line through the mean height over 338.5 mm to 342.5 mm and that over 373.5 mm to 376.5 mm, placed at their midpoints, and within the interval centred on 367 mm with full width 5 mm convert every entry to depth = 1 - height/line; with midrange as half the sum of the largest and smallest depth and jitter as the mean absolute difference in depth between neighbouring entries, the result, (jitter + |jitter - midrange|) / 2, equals 0.035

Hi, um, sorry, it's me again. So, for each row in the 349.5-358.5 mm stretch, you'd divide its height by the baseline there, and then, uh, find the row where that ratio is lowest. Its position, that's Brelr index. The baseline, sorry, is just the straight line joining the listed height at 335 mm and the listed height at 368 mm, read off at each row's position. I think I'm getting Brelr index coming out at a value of 351 mm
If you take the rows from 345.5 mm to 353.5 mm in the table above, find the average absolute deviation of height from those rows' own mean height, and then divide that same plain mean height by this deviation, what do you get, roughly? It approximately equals 18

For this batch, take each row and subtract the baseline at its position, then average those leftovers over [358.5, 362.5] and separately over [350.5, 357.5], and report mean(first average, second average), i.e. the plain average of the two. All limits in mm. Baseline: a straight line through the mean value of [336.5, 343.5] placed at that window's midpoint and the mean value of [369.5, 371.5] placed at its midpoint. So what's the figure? -36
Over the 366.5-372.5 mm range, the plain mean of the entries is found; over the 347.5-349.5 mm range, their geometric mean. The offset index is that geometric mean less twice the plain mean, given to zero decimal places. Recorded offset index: -439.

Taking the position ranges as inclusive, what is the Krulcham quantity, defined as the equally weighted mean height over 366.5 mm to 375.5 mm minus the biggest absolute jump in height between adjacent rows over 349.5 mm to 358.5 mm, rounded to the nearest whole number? 351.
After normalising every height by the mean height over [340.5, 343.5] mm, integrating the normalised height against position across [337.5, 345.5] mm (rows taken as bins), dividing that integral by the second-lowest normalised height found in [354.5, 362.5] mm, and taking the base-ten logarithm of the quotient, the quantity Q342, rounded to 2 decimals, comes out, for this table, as 0.95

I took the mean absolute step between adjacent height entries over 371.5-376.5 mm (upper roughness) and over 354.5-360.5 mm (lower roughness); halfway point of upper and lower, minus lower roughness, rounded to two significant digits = 1.3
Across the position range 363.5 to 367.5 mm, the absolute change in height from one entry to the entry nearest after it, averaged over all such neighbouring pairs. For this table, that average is 22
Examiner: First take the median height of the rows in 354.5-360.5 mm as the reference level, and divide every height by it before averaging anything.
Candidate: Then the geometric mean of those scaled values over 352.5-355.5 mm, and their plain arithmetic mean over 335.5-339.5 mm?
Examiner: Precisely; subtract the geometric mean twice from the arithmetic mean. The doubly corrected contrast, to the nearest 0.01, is -0.98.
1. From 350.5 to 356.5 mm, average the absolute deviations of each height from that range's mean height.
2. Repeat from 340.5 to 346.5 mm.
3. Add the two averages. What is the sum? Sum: 35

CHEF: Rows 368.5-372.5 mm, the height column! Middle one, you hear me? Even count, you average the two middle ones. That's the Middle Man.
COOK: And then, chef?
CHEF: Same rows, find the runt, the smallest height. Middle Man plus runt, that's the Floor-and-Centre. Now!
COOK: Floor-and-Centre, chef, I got 765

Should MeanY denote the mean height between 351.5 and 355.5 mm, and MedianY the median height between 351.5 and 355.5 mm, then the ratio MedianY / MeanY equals 1.00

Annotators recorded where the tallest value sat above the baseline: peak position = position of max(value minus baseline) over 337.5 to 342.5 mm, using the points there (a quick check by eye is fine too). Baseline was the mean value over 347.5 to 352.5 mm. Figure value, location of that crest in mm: 338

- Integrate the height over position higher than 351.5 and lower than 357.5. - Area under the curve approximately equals 2120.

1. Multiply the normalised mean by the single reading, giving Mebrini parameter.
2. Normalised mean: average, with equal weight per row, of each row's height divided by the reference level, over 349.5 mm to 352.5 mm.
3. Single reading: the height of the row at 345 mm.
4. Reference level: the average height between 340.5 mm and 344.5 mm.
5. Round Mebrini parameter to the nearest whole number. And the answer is 311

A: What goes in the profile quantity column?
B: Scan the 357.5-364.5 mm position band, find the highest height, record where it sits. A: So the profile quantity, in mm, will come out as 364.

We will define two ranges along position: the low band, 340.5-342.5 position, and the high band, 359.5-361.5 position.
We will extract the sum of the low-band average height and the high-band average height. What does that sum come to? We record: 715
